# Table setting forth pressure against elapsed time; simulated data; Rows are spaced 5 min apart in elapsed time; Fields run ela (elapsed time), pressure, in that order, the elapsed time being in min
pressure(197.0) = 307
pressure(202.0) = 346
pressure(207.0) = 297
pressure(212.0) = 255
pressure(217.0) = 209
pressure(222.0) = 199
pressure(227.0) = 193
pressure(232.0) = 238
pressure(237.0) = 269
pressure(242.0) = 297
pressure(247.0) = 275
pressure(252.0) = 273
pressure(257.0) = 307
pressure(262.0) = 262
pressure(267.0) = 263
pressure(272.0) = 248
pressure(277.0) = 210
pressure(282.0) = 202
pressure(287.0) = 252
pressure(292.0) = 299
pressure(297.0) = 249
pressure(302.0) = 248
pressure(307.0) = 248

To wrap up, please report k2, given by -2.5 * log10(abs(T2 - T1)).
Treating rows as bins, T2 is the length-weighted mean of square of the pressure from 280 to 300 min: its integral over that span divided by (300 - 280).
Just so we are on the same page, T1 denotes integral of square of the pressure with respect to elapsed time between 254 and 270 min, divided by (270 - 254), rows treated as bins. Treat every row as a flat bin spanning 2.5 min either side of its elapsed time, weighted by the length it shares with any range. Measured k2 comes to -10.2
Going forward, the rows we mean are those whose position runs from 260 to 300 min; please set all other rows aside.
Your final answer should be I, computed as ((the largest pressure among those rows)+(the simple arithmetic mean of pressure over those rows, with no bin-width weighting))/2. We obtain 273.6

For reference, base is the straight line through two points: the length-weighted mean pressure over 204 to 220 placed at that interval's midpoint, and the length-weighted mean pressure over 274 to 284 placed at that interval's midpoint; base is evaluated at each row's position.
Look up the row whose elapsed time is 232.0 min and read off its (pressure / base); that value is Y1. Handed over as 0.99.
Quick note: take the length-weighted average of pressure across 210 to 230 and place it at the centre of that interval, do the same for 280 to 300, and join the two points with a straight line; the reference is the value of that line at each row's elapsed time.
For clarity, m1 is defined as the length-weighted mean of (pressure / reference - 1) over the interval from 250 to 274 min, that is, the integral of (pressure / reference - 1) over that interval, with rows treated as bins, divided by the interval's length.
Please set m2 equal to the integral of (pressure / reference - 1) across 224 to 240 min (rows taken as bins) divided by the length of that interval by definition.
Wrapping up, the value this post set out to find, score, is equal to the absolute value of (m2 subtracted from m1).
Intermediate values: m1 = 0.15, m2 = 0.06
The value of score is 0.08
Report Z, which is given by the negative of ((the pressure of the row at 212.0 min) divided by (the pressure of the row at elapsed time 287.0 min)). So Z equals -1.01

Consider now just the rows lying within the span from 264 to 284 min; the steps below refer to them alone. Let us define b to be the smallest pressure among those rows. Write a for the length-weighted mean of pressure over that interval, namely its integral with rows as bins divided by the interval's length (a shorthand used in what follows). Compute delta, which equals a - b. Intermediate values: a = 232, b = 202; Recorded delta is 30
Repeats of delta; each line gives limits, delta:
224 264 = 70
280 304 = 49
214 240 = 31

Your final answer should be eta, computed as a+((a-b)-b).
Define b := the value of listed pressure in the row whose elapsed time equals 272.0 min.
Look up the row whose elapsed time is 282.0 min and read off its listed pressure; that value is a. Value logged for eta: -92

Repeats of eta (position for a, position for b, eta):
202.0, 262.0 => 168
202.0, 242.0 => 98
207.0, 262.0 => 70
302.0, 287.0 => -8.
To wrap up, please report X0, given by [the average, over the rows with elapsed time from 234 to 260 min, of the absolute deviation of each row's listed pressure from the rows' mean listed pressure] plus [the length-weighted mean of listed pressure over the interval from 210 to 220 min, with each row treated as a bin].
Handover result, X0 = 243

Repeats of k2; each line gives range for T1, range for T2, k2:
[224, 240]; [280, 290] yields -7.8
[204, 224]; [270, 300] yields -7.4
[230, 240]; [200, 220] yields -10.1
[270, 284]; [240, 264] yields -11.3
